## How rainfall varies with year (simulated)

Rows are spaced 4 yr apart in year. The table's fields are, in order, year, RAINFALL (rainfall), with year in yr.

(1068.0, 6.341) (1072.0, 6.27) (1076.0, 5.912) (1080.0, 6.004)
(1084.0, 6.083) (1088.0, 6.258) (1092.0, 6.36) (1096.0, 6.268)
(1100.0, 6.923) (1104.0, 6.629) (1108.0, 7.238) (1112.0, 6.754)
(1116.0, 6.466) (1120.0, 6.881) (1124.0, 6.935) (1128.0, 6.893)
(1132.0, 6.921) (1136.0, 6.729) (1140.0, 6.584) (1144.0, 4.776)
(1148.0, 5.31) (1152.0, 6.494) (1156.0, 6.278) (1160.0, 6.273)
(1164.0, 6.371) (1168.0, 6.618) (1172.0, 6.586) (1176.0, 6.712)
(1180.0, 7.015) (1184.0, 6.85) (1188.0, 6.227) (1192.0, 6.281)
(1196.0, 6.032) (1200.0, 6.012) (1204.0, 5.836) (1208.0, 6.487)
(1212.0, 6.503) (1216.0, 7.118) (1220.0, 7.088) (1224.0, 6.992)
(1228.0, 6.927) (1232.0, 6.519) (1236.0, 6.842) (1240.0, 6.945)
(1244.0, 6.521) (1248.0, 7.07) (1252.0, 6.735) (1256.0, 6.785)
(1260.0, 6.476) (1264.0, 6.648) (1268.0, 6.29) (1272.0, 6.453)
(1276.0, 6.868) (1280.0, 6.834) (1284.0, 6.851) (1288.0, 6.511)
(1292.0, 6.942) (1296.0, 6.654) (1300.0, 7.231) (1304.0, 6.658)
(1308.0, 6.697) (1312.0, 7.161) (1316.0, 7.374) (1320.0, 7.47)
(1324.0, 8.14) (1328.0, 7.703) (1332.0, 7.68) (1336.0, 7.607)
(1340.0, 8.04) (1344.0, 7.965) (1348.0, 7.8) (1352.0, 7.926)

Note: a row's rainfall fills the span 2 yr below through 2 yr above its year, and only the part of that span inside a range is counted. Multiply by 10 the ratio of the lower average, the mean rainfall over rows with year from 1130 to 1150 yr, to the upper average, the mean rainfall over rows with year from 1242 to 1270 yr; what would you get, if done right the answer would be 9.1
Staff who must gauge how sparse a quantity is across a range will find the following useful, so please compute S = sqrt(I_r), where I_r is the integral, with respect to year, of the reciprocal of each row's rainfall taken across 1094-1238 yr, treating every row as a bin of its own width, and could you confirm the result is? 4.7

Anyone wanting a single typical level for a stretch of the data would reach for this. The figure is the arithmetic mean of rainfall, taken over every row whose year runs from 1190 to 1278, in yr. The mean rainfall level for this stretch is 6.61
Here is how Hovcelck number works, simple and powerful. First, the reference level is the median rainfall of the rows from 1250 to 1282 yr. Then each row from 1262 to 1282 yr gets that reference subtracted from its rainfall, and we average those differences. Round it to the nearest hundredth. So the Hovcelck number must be -0.07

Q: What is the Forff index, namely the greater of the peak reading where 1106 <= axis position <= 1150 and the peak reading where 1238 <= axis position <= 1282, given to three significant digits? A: 7.24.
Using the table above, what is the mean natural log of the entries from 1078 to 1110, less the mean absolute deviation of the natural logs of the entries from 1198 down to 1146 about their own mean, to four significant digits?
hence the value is 1.818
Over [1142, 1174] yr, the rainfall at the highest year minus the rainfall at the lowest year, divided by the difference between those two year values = 0.065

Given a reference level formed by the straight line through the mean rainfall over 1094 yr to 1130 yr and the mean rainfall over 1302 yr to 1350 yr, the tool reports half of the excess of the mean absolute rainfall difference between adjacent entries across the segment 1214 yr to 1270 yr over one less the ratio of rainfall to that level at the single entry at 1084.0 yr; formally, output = 0.079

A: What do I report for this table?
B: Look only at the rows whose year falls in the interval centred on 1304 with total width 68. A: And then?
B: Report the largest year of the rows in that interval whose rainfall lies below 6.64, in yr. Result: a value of 1288.0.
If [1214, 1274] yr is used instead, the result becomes 1272.0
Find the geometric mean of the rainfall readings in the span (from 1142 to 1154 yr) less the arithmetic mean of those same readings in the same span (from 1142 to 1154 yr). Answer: -0.045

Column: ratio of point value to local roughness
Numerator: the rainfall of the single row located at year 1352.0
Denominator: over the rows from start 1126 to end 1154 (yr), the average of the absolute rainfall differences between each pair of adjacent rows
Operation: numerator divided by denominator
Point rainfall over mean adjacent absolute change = 12.2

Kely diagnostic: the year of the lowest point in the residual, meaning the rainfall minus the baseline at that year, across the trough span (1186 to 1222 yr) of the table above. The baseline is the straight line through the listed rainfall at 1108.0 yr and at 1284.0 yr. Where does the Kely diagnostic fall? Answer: 1204.0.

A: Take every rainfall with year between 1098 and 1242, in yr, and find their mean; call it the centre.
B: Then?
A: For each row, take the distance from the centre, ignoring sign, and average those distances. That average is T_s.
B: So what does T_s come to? 0.36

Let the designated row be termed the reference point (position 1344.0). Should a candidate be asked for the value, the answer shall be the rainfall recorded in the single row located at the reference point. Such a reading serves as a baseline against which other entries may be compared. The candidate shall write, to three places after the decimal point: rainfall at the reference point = 7.965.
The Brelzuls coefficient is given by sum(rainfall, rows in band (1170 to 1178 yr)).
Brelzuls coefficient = 13.3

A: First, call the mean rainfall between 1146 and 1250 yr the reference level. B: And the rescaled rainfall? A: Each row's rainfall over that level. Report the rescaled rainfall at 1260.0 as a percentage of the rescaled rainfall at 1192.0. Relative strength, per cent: 103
